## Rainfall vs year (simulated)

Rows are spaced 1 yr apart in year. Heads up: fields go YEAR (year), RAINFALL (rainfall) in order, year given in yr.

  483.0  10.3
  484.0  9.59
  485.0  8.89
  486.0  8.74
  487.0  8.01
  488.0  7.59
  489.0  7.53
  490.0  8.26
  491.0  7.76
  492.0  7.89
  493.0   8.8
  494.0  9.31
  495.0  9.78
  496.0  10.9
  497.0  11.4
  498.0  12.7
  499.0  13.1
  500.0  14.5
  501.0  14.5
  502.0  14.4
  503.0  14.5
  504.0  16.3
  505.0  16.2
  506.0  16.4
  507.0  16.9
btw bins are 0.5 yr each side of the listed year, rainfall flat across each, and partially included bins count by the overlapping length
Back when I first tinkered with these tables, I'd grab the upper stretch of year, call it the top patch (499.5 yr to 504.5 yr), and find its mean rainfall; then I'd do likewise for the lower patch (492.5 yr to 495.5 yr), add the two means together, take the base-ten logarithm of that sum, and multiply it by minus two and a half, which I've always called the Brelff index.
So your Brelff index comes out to -3.5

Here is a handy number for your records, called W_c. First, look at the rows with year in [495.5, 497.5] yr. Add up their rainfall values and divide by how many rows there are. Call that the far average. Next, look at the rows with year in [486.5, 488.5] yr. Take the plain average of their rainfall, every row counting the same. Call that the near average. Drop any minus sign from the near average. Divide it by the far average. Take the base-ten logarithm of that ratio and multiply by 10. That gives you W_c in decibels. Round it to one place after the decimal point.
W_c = -1.6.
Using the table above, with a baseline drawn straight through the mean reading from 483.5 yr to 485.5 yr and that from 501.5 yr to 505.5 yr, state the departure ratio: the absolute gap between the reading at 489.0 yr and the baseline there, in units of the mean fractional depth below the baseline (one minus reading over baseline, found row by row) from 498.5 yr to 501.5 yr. 228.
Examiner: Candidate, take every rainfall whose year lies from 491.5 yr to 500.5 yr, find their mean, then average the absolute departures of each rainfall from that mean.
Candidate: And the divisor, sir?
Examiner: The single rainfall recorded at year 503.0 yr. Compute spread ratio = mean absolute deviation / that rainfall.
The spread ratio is 0.12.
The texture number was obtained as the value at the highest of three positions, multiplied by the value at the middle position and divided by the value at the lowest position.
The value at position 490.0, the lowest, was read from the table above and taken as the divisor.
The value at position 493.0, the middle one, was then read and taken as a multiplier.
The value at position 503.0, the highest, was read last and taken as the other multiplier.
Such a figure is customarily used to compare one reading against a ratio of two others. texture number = 15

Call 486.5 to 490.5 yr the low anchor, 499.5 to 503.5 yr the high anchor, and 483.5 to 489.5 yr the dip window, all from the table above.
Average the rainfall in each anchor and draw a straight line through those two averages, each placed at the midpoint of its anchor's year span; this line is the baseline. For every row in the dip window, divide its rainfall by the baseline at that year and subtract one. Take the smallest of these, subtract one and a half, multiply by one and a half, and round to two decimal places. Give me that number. -2.36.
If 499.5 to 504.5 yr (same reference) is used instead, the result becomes -2.32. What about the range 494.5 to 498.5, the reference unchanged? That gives -2.44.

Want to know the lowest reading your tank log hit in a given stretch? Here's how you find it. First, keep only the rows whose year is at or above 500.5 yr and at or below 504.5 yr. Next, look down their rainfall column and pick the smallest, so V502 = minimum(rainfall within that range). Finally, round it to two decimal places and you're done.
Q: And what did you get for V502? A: 14.40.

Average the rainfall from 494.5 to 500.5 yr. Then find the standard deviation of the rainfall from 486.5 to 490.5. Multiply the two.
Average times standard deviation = 4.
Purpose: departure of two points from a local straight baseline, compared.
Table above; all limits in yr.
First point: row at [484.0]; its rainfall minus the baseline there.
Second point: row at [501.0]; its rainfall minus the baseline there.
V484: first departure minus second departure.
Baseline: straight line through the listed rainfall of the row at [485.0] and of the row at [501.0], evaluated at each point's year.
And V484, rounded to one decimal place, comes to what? 1.1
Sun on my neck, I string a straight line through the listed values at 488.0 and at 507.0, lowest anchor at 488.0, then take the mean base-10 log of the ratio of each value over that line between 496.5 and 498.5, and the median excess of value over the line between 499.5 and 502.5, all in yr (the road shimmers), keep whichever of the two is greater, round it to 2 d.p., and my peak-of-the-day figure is 0.54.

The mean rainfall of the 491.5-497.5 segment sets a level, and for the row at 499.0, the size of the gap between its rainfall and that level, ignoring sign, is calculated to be 3.4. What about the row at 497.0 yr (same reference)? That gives 1.7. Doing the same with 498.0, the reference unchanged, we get 3.0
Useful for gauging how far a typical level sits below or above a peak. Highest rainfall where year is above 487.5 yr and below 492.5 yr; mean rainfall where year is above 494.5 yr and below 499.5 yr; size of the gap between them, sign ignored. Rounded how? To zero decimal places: 3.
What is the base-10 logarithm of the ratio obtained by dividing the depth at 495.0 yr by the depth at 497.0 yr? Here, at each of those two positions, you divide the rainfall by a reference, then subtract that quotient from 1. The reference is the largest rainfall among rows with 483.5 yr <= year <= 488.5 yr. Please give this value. -1.0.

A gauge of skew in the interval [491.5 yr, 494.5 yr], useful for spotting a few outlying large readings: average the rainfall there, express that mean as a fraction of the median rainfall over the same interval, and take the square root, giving 0.99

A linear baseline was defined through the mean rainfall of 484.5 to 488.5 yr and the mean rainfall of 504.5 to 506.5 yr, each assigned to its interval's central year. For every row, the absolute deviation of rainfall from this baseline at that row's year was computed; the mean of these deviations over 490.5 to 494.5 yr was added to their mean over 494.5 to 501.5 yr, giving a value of 3.3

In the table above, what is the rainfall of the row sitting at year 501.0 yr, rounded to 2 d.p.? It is 14.50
